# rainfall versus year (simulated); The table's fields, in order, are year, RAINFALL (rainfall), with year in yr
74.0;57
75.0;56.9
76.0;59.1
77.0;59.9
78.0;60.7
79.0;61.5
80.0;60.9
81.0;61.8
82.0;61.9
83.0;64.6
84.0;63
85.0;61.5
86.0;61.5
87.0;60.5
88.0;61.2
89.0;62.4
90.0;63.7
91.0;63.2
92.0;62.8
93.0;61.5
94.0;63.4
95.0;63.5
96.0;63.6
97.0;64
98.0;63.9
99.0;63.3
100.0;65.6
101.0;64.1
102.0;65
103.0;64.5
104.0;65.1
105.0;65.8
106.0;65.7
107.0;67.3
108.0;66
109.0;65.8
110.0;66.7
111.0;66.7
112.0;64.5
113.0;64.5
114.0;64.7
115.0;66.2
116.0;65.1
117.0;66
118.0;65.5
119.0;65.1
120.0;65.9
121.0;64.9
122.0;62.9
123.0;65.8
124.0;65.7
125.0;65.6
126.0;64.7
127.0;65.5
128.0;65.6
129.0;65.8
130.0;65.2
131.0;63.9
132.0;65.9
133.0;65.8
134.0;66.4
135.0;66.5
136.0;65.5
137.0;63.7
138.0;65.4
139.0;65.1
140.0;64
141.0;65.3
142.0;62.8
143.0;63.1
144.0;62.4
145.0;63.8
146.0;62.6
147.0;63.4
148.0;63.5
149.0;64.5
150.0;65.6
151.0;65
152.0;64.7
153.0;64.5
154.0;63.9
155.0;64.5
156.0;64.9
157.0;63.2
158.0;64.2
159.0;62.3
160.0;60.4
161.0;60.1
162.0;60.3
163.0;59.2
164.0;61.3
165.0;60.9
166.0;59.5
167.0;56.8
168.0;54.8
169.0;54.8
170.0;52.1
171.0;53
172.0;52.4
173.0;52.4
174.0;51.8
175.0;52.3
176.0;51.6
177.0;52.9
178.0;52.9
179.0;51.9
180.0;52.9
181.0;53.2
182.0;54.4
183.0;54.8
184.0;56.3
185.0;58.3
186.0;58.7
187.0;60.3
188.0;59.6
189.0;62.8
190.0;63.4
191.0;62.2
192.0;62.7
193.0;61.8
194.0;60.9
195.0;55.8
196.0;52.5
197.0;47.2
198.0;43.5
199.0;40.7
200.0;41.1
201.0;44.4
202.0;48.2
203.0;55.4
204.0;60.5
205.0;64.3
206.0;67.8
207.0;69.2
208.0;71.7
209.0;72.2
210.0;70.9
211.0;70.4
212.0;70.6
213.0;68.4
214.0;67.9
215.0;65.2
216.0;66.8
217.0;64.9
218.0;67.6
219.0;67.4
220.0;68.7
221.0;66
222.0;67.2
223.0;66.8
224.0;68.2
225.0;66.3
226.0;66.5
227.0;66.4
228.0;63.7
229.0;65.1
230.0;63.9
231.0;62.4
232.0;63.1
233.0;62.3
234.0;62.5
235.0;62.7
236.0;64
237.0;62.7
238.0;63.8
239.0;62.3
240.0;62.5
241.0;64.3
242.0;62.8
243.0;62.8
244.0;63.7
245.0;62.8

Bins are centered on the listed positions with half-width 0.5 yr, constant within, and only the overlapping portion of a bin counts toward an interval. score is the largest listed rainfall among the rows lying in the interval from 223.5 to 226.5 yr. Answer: 68.2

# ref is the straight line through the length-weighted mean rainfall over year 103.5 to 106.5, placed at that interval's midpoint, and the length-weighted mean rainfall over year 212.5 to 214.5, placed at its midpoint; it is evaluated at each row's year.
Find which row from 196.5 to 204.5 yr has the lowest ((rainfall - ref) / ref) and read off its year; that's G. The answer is 199.0 yr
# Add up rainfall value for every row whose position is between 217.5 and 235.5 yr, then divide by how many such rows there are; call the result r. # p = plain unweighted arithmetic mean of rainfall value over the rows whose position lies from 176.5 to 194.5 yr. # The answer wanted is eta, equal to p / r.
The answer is 0.88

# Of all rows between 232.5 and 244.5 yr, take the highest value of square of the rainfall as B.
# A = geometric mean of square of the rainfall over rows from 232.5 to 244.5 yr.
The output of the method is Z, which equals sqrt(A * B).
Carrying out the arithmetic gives 4053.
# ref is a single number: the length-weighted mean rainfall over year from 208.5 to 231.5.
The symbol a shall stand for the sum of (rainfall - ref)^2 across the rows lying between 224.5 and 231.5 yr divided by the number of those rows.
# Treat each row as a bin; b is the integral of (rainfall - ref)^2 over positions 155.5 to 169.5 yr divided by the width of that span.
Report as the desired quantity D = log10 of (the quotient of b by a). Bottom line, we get 0.9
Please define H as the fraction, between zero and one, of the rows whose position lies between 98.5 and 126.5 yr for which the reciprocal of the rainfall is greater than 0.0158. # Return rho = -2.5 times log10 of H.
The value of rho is 3.6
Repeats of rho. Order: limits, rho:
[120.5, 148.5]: 1.9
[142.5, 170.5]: 0.6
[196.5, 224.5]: 1.4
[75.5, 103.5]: 0.6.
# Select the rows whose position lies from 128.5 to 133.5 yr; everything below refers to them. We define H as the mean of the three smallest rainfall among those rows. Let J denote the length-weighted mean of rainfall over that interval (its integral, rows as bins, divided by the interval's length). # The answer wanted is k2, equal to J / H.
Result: 1.01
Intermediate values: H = 65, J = 65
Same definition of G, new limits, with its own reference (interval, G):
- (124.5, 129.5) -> 126.0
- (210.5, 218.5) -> 217.0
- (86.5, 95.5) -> 87.0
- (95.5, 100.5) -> 99.0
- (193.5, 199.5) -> 199.0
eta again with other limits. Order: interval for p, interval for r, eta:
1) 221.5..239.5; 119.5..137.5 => 0.99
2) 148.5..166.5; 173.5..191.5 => 1.12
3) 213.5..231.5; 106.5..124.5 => 1.01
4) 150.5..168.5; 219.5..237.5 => 0.95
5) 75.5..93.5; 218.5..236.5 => 0.95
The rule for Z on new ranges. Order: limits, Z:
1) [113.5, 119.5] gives 4332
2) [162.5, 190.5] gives 3537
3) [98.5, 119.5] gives 4400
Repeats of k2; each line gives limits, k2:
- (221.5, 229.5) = 1.02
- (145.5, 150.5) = 1.01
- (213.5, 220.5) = 1.02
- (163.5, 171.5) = 1.06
